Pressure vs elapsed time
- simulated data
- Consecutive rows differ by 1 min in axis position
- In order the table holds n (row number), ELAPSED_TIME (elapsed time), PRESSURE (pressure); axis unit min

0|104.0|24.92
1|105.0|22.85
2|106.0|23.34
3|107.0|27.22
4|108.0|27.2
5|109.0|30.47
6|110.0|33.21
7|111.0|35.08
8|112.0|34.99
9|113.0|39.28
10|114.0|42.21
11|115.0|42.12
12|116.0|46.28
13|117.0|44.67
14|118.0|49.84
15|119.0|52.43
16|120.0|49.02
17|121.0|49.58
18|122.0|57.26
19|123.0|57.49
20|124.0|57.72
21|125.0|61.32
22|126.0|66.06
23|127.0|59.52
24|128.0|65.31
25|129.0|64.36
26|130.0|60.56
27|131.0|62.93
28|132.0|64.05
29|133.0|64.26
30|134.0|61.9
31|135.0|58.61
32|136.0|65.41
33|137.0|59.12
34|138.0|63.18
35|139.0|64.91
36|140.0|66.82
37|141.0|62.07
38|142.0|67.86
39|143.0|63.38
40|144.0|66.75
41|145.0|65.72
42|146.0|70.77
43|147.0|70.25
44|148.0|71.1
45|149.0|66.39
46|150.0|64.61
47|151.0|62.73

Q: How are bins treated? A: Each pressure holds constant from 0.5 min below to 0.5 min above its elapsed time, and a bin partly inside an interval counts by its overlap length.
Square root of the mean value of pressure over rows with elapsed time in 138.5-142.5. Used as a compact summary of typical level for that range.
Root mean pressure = 8.1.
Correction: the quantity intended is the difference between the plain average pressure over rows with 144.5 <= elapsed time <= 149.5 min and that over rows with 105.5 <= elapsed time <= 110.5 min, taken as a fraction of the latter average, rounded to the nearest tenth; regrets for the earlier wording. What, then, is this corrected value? 1.4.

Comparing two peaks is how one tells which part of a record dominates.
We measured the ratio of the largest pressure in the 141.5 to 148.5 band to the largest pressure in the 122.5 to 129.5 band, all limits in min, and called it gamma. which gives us 1.08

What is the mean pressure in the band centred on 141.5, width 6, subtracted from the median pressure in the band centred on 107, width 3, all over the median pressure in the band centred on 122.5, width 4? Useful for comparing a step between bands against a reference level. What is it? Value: -0.66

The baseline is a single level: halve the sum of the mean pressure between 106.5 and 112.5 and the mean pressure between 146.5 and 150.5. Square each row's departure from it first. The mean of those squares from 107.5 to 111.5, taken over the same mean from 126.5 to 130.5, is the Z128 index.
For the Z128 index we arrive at 2.0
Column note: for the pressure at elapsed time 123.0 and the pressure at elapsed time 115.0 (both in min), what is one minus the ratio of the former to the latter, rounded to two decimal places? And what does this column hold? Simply -0.36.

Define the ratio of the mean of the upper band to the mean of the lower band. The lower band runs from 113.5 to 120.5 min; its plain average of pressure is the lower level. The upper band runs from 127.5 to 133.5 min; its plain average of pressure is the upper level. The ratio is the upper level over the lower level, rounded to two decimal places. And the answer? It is 1.36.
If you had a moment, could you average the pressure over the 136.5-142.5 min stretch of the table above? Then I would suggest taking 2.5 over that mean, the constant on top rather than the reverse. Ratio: 0.039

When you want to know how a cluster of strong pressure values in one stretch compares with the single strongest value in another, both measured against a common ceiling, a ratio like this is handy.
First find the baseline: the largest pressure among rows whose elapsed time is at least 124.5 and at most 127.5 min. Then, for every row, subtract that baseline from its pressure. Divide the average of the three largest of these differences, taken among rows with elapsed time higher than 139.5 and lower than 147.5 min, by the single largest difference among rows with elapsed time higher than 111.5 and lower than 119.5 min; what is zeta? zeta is -0.26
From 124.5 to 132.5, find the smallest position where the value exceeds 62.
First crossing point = 126.0 min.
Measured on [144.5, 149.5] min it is 145.0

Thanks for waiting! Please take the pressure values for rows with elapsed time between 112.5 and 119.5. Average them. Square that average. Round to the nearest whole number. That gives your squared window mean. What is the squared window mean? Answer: 2049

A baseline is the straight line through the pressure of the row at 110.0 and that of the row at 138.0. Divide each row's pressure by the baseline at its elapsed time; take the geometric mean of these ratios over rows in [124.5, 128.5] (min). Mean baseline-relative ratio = 1.24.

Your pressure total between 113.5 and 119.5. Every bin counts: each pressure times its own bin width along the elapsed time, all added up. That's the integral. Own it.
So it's 278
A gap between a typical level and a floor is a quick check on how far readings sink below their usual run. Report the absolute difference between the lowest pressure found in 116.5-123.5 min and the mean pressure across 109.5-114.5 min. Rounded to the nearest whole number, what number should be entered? 8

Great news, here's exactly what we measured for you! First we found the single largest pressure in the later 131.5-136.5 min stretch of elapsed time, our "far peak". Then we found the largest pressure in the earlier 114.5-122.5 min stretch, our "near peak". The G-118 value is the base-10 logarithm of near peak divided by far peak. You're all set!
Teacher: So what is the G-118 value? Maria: -0.06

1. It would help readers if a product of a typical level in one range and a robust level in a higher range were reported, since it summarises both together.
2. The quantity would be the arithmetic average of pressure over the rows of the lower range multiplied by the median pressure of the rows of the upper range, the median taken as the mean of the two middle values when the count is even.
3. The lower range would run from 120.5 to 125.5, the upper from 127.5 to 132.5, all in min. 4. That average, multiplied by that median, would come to 3630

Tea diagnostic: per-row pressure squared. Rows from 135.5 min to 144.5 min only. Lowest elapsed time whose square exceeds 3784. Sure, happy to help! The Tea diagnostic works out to 136.0 min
